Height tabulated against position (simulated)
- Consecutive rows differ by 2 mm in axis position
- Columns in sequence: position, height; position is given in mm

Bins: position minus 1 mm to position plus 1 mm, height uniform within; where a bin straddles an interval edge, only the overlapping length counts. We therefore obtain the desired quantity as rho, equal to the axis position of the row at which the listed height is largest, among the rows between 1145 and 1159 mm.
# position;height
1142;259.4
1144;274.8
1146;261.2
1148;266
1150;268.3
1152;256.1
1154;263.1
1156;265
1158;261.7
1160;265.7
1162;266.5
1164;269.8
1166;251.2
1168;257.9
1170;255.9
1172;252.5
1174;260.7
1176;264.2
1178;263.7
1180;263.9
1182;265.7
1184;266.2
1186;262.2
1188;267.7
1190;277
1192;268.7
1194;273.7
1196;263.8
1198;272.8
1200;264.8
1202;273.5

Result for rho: 1150 mm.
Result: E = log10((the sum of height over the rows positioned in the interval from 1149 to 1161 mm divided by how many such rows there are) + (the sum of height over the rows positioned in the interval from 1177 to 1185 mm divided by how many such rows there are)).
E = 2.72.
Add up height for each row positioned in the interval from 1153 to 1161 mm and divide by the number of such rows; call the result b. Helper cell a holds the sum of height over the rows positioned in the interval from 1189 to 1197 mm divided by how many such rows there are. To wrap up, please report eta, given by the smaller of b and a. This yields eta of 264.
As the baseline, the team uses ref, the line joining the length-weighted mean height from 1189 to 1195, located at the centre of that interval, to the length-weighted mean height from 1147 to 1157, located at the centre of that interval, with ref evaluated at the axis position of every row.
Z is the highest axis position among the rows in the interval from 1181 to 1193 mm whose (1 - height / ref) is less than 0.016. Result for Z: 1190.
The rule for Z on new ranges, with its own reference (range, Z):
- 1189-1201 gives 1198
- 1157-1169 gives 1164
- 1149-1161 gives 1160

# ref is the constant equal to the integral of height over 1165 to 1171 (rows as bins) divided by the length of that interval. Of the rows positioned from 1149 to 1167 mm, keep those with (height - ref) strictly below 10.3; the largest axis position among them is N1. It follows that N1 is 1166 mm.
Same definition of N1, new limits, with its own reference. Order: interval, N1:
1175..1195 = 1186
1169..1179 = 1178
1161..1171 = 1170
